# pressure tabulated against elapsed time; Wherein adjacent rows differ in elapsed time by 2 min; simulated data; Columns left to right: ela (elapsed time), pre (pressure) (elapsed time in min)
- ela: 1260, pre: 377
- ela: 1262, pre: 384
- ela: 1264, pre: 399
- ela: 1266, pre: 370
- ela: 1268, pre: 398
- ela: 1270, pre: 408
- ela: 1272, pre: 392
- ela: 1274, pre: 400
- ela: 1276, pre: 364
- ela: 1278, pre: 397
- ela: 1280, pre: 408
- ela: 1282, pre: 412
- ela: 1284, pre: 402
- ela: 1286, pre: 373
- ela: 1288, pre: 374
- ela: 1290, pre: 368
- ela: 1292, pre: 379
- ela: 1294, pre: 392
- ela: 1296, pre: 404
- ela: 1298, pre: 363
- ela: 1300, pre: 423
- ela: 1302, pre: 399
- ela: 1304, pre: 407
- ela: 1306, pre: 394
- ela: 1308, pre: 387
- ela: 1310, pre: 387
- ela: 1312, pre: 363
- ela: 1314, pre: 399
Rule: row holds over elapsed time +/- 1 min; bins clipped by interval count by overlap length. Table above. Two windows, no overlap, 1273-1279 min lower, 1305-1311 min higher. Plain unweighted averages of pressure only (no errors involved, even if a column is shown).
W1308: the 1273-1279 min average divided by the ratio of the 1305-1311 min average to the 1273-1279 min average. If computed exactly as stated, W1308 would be 385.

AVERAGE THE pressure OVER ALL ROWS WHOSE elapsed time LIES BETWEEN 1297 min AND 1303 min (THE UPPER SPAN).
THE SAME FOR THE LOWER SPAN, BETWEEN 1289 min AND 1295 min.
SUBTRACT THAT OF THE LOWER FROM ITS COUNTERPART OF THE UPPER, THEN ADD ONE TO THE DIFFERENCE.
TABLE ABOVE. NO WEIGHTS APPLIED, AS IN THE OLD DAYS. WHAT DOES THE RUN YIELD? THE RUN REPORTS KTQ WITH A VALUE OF 16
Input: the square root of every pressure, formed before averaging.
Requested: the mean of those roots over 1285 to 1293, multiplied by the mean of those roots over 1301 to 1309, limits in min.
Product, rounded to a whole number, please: 385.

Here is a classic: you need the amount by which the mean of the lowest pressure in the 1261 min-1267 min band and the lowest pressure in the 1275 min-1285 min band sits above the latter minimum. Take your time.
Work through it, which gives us 3.0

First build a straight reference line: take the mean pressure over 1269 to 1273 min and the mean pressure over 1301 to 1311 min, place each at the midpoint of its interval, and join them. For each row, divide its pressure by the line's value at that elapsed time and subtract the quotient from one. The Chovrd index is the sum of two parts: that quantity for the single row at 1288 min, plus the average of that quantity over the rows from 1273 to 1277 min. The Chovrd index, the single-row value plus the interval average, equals 0.10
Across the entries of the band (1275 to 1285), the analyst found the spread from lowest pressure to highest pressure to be 48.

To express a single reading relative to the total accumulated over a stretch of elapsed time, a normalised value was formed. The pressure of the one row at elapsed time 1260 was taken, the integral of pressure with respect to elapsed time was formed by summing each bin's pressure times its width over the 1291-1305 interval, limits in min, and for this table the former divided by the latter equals 0.0681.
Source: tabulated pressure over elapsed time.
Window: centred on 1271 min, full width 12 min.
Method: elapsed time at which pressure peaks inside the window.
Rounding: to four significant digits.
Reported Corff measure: 1270 min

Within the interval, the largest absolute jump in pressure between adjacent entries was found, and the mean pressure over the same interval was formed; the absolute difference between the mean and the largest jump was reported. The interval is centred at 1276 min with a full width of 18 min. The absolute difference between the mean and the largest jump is 362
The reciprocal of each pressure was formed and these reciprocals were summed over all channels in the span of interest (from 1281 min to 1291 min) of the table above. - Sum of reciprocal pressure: 0.0130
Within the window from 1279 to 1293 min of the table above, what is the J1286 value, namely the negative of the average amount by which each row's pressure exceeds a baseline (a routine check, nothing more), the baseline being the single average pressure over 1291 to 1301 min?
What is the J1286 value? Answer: 4.2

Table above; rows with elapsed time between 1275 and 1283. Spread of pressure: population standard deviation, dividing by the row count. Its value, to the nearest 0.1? 18.9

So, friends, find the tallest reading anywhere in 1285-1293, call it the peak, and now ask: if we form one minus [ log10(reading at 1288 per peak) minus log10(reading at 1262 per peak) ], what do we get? 1.01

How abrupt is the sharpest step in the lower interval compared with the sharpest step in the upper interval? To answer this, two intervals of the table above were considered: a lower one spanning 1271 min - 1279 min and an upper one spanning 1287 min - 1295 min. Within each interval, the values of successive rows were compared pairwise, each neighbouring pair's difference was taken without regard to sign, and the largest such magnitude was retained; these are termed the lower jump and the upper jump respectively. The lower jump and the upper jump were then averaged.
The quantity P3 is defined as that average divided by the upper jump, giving 1.9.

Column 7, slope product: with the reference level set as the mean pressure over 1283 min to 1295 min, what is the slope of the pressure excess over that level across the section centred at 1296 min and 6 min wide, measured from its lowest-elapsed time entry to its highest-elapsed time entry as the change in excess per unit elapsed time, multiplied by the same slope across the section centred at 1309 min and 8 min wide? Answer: 37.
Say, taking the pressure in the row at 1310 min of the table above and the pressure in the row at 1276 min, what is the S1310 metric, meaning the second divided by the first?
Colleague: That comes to 0.94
